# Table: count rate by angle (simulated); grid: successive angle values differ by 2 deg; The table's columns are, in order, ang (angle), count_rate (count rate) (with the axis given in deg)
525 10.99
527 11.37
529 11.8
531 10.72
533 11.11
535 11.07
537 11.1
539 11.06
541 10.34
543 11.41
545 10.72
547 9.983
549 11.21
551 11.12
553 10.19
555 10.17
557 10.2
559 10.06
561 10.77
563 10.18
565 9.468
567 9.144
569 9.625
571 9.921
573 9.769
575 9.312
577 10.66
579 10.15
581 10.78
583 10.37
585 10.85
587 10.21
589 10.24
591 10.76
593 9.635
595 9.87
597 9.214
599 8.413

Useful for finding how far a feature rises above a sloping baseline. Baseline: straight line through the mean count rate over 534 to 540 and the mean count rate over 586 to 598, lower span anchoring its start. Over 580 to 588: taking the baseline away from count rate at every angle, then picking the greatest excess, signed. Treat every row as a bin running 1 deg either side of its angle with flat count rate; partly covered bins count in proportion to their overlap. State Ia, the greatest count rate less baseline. 0.7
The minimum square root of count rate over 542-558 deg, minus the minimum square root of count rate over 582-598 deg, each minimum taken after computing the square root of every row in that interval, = 0.124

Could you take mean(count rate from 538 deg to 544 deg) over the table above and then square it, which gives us 120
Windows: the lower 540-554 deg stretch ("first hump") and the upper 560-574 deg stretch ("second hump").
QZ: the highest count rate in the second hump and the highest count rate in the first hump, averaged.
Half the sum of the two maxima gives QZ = 11.09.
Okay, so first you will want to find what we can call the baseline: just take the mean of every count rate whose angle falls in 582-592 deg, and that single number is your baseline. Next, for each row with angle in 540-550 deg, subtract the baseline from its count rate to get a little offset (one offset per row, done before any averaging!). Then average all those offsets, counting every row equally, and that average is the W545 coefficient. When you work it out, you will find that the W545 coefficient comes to 0.2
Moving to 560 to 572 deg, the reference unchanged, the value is -0.6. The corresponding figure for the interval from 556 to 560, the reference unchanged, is -0.4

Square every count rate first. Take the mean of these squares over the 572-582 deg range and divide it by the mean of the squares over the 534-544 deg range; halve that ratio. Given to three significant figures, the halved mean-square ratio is 0.426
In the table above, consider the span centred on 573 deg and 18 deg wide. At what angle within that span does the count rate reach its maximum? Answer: 581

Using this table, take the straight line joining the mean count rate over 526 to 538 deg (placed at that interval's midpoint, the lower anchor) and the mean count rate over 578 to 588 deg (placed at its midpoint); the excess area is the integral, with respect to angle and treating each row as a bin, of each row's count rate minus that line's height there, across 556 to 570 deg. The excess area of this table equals -11.7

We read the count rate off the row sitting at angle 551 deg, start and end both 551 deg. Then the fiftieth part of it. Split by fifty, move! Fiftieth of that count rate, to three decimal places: 0.222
